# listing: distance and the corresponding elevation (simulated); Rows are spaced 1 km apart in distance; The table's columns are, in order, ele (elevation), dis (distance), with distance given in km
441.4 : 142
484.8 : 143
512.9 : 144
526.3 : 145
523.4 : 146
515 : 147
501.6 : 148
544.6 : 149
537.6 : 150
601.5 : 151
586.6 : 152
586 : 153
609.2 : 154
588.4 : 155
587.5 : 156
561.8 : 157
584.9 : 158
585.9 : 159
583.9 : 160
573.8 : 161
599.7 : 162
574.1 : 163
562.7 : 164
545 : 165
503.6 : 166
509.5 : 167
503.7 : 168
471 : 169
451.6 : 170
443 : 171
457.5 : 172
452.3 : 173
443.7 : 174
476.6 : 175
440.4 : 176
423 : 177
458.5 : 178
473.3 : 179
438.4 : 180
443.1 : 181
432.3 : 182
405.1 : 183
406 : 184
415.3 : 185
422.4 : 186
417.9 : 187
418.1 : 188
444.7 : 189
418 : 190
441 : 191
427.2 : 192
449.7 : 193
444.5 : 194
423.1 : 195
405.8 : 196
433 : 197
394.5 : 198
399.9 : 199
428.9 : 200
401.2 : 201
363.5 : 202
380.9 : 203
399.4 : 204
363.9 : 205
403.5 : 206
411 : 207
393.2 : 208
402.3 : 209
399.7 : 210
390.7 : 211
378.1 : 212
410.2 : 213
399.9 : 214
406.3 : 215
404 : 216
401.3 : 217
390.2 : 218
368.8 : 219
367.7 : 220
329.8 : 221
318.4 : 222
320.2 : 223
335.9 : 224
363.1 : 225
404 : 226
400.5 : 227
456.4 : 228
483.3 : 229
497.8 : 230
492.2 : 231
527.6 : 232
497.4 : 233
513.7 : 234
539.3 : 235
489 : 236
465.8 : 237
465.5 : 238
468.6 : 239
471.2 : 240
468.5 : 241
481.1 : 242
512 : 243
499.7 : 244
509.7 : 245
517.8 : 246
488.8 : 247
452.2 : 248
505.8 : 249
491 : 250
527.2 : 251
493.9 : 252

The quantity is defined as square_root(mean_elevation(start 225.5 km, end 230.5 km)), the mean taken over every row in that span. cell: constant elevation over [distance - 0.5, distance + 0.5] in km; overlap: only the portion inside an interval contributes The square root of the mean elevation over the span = 21.2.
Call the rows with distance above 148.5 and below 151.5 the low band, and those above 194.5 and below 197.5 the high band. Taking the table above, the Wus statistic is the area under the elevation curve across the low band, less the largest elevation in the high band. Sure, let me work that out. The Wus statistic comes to 1251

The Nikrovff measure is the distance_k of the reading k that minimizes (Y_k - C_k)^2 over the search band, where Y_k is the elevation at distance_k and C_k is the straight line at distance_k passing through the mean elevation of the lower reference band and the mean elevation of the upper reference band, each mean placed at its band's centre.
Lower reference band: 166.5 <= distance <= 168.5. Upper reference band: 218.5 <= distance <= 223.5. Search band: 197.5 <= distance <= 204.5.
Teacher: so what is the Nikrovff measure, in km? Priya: 201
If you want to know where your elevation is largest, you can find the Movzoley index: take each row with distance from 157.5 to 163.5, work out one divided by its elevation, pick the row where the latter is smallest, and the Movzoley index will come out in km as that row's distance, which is 162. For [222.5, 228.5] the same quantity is 228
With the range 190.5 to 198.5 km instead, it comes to 193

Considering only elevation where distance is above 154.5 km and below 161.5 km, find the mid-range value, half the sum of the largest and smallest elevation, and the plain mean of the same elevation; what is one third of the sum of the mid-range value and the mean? 385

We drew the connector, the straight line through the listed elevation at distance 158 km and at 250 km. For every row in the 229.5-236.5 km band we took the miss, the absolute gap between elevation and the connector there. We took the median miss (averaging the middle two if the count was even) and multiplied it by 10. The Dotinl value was 163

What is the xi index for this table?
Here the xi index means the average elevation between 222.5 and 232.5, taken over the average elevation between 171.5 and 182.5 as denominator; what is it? 0.95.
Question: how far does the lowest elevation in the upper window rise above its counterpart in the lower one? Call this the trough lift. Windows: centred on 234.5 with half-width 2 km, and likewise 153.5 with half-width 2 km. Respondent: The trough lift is -97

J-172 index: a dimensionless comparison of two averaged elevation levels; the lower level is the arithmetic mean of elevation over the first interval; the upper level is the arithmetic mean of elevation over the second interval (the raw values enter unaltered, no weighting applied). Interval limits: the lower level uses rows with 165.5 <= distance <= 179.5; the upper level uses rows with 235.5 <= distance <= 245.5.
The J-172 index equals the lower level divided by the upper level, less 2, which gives -1.04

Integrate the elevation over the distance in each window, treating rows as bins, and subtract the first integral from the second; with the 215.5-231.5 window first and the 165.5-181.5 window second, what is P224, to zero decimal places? 1056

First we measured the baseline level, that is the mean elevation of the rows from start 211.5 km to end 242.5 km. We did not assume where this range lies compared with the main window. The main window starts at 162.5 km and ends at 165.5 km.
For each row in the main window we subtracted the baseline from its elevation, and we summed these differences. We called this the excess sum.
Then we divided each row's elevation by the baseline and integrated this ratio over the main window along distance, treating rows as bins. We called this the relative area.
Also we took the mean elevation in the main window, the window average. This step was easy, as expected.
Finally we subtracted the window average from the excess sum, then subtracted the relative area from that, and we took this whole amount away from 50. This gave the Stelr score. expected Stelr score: 221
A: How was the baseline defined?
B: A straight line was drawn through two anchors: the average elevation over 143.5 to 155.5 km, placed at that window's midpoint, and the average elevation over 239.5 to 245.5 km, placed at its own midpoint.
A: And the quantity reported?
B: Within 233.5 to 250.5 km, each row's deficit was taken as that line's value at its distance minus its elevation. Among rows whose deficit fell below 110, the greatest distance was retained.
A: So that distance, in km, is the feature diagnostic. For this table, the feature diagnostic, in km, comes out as 250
